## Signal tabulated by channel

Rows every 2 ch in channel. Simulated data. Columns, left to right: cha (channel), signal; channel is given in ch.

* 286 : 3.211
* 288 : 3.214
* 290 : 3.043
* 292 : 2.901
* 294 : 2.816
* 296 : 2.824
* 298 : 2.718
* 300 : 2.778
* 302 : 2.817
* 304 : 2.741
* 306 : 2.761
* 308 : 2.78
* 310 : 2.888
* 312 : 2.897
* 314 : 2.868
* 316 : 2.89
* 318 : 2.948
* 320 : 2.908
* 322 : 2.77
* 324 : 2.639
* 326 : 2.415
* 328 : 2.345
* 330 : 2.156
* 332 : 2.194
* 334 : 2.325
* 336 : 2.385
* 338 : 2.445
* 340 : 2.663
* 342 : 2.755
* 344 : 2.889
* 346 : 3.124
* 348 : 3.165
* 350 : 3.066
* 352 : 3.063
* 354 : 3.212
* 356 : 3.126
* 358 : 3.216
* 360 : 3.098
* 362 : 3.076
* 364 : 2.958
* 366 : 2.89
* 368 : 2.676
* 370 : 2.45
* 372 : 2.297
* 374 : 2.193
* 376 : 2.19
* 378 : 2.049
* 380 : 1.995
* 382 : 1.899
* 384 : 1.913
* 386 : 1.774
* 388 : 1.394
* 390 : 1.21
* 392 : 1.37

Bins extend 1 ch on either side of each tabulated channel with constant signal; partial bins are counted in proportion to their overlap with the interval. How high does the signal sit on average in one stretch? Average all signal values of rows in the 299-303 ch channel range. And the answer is 2.80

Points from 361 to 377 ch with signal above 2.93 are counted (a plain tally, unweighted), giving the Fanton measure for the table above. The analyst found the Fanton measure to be 2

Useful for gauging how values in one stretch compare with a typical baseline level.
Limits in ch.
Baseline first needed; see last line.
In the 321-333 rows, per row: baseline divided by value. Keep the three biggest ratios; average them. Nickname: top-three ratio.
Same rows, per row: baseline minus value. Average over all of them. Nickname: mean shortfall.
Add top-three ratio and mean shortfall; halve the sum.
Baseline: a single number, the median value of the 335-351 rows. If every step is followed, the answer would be 0.83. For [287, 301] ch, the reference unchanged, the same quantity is 0.47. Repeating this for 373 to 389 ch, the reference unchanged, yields 1.30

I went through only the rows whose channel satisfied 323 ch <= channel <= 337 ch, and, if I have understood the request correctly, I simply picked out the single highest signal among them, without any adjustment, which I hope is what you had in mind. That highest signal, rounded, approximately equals 2.639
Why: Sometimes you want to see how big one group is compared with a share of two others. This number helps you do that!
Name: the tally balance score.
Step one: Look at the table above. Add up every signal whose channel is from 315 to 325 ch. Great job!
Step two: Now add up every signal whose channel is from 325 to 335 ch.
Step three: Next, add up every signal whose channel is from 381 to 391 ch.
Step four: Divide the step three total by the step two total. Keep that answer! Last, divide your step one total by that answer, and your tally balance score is 19.8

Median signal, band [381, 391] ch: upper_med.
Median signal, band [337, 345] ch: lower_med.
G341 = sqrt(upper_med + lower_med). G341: 2.12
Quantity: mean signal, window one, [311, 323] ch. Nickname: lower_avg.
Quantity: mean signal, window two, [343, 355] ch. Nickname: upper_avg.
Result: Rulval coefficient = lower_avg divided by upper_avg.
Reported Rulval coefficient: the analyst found 0.93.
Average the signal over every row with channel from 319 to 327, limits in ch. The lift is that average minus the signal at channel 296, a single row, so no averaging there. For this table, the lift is -0.1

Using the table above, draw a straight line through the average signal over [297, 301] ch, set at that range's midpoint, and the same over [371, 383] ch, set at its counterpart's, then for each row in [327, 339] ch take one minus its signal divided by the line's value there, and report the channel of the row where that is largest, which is 330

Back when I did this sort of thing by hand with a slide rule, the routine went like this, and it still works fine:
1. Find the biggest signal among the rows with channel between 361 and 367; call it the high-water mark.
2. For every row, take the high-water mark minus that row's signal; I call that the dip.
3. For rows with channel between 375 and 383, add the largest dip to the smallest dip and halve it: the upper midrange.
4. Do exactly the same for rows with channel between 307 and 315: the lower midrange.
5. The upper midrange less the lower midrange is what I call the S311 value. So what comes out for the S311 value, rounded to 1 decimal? 0.8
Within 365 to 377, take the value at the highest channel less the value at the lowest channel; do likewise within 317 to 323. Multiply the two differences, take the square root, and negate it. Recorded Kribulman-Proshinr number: -0.4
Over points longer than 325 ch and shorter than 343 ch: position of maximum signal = 342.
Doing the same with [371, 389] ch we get 372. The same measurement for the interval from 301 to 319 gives 318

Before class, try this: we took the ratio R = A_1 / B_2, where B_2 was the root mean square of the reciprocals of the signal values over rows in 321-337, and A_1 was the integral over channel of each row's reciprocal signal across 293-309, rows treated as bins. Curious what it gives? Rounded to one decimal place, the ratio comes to 13.7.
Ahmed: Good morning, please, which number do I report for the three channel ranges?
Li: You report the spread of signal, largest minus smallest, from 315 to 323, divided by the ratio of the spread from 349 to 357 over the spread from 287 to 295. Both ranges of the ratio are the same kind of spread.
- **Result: 0.5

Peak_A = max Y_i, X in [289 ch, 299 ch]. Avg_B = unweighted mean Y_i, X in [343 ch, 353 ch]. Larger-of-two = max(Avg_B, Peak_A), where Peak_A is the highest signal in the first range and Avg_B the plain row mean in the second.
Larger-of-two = 3.06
